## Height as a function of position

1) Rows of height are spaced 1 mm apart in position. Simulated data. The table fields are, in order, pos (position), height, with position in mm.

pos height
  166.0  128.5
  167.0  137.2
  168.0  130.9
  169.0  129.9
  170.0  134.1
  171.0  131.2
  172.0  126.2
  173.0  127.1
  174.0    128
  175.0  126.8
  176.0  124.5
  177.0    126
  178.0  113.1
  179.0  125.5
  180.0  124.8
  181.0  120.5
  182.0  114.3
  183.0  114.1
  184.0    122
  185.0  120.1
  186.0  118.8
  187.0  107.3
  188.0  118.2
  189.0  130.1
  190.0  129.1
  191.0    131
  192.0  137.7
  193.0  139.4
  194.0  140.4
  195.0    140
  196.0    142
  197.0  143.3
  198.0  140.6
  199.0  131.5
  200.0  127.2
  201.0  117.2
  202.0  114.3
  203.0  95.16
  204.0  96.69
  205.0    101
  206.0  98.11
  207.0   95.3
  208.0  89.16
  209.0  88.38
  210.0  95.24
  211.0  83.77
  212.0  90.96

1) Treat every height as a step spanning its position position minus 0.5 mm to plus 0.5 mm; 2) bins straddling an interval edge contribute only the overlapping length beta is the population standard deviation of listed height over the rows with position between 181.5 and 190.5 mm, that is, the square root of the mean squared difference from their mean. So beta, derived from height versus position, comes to 6.8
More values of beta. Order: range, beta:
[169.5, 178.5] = 5.4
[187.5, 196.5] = 7.3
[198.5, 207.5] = 13.5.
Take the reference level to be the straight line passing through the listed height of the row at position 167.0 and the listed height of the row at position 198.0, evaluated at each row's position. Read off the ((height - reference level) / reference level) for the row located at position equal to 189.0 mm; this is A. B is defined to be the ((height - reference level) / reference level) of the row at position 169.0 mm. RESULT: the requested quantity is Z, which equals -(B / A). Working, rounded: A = -0.068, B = -0.05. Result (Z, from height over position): -0.8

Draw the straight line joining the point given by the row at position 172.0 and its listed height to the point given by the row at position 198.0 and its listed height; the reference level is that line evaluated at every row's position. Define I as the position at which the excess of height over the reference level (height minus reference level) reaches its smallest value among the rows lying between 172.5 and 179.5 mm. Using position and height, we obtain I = 178.0 mm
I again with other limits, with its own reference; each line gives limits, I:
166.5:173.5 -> 172.0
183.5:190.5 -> 187.0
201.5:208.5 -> 208.0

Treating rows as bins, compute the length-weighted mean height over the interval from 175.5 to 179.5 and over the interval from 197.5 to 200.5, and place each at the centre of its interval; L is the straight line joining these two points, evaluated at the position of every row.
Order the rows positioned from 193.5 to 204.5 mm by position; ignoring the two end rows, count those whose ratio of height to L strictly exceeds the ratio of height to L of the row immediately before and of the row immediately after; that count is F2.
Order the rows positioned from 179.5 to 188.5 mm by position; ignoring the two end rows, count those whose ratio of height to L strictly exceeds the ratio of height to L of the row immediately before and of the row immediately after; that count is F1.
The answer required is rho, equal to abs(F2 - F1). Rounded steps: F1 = 1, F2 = 1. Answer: 0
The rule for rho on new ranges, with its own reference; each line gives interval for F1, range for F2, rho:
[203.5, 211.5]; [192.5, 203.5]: 0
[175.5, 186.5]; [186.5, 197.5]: 1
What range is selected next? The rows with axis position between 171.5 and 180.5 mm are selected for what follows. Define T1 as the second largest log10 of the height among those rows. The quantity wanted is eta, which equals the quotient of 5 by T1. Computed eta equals 2.38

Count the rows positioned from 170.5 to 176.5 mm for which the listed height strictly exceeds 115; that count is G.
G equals 6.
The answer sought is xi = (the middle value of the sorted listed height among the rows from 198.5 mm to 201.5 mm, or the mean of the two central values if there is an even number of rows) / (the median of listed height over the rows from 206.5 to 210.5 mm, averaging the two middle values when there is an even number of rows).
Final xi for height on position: 1.38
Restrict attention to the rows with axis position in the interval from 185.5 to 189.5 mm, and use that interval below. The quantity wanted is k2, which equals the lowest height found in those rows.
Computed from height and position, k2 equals 107.3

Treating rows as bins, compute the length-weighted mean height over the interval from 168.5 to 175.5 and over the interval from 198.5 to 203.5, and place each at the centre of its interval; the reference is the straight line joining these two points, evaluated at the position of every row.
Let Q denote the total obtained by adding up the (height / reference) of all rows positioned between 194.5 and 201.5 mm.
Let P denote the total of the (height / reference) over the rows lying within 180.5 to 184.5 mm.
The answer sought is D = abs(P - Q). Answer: 4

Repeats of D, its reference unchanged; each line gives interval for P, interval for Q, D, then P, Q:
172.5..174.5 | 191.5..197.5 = 5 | 2.0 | 7.0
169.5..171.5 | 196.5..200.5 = 3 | 2.0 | 4.6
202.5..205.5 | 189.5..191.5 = 0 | 2.5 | 2.1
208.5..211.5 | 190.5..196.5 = 5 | 2.4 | 6.9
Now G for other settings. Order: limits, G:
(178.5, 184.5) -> 4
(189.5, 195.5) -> 6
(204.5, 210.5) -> 0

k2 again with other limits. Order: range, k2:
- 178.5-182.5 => 114.3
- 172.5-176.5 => 124.5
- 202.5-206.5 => 95.16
